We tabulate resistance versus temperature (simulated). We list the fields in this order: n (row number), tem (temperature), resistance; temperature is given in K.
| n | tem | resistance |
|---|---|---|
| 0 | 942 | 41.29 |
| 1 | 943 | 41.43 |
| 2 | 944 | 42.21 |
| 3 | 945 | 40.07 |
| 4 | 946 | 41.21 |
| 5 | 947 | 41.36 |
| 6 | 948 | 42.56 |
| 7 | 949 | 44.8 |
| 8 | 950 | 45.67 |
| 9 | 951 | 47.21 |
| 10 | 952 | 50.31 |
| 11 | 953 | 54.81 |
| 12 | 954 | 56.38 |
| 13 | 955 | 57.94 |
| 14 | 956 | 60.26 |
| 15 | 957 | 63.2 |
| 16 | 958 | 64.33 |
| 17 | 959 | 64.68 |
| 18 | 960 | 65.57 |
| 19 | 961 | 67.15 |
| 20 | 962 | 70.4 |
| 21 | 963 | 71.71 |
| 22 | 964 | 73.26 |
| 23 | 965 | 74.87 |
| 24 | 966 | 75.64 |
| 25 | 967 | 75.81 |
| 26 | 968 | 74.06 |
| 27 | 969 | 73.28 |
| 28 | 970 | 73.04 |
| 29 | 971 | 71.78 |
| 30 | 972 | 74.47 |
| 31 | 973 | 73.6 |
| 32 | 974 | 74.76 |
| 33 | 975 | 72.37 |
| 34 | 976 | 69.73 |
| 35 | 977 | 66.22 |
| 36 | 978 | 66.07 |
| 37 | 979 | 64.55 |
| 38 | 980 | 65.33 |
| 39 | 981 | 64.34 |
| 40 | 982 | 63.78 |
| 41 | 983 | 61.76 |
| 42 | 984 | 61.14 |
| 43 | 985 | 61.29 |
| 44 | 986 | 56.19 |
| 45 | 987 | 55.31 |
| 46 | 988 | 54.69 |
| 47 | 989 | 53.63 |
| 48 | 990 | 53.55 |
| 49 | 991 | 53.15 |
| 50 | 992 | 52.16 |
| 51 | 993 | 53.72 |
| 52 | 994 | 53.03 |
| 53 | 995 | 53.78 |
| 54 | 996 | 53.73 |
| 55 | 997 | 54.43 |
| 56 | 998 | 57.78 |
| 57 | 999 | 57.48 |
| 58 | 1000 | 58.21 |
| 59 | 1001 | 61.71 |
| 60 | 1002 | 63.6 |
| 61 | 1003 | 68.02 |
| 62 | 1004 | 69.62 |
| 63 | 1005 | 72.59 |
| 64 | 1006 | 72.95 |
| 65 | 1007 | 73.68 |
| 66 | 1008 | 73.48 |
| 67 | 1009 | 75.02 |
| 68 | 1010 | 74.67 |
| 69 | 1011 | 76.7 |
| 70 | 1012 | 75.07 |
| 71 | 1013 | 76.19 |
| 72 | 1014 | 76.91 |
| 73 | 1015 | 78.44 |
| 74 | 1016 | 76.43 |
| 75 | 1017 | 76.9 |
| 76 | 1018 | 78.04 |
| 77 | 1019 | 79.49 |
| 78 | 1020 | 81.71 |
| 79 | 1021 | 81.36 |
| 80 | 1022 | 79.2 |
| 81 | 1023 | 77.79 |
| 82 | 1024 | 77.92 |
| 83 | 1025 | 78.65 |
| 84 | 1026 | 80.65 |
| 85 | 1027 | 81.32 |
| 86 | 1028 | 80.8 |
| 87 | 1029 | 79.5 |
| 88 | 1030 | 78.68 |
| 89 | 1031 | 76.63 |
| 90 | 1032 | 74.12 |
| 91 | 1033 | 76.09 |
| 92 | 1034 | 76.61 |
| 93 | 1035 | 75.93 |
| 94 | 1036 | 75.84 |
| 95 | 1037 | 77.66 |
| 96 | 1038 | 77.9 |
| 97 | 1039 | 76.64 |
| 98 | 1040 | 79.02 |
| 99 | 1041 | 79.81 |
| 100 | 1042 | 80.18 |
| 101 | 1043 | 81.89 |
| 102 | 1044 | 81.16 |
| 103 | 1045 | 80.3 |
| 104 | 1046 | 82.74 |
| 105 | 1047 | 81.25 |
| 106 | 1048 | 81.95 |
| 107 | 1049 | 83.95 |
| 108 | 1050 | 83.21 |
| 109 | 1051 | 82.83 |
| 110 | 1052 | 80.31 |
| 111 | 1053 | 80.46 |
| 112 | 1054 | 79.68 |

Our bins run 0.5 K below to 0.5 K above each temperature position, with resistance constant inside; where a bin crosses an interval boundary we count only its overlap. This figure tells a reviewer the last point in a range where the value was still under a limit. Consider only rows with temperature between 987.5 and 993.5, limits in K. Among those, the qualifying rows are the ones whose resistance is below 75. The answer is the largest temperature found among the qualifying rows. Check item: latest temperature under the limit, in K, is 993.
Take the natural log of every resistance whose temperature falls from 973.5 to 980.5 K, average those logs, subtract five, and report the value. -0.78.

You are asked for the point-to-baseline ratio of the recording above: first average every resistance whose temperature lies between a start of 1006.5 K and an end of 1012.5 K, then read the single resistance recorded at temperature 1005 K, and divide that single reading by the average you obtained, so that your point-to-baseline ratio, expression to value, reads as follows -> 0.97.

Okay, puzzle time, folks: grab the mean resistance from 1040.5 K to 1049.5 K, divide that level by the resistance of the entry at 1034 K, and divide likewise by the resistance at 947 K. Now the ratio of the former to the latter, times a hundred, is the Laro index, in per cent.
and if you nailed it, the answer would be 54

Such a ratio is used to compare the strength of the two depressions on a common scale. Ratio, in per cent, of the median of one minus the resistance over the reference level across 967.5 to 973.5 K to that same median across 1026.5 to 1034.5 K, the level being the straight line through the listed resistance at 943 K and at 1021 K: -325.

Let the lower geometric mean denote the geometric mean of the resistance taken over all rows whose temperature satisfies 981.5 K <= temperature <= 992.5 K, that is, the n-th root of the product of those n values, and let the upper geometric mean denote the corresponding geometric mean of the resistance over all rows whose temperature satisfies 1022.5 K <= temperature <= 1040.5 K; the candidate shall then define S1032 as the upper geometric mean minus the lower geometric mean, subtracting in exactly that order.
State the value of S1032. 21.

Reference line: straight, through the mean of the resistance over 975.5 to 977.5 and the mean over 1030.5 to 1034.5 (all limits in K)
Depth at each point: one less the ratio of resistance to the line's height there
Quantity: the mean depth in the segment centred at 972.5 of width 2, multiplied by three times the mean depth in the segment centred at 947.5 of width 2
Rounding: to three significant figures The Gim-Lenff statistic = -0.101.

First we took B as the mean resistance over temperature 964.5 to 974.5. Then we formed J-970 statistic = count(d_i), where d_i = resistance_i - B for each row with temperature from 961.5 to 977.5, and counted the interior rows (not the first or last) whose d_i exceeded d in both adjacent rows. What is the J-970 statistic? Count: 3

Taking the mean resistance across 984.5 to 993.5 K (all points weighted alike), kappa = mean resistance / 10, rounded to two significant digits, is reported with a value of 5.5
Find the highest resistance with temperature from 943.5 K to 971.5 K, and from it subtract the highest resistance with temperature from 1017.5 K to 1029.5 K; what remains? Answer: -5.9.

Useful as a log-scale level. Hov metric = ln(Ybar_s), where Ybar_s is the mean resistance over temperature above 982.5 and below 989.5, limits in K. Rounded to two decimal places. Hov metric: 4.06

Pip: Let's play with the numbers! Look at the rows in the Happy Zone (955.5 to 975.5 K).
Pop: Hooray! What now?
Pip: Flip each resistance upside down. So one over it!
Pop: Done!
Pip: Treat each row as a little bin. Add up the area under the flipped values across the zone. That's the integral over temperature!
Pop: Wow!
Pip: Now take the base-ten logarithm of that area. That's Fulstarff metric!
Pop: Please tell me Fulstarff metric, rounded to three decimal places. -0.547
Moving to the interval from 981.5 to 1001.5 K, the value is -0.450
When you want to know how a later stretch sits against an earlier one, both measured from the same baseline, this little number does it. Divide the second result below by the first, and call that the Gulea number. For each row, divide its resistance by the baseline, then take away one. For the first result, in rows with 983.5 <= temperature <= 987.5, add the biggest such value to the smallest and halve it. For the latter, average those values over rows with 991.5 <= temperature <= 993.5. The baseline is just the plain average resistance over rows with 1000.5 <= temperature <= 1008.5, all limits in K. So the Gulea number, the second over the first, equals 1.5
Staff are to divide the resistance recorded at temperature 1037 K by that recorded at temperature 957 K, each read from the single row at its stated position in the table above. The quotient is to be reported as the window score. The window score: 1.23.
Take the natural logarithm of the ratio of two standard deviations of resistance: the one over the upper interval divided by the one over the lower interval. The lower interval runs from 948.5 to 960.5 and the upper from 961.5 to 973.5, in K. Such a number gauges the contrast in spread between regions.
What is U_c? -1.6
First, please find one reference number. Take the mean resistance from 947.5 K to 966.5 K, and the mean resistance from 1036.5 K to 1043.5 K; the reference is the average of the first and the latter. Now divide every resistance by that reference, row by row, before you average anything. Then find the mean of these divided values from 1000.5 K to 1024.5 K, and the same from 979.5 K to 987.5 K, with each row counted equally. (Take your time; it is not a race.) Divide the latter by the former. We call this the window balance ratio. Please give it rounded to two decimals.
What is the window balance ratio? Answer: 0.82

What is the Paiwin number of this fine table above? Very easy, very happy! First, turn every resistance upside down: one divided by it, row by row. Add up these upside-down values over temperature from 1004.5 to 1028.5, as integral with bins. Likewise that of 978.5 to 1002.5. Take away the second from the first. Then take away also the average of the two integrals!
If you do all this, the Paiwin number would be -0.470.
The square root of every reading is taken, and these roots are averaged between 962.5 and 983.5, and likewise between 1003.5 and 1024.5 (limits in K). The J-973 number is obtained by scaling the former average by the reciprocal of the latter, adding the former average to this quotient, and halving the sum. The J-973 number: 4.68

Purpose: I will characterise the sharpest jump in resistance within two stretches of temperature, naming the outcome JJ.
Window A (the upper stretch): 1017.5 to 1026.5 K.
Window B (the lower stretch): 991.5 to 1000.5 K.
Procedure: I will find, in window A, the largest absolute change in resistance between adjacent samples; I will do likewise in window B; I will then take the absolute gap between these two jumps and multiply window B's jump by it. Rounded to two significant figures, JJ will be 3.8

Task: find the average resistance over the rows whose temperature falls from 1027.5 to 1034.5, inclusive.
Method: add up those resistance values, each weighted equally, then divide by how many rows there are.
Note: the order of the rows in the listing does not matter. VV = 77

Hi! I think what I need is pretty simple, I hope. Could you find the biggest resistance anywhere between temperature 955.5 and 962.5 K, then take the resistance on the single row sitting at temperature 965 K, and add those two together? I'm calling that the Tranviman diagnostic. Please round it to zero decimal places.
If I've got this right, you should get 145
